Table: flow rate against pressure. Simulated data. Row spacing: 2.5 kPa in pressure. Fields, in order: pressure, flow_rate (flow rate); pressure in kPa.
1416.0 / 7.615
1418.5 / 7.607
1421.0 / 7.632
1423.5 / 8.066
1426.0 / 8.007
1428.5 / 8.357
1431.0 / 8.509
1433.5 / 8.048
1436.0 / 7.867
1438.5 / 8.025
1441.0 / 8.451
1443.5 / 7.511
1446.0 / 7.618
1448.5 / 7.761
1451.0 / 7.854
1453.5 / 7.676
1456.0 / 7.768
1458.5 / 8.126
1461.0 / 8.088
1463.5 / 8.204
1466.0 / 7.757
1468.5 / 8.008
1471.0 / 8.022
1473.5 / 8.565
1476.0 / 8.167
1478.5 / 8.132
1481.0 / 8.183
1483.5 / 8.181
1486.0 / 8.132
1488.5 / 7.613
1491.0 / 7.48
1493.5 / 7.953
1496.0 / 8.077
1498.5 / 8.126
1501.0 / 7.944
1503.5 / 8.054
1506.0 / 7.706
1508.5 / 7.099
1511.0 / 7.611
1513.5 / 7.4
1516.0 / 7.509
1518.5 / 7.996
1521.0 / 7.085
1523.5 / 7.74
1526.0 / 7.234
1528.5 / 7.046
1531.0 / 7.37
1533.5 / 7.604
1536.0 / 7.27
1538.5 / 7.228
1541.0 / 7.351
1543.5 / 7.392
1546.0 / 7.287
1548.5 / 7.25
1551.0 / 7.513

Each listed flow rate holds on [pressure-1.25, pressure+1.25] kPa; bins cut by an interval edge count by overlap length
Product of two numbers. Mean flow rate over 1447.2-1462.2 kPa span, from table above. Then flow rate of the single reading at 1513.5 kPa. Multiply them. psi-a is 58.3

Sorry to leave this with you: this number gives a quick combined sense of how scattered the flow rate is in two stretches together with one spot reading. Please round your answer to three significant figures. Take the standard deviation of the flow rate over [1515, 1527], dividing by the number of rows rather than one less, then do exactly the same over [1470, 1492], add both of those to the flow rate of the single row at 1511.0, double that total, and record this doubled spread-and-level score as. 16.5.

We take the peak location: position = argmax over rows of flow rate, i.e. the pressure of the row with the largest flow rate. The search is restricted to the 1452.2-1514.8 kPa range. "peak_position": 1473.5 kPa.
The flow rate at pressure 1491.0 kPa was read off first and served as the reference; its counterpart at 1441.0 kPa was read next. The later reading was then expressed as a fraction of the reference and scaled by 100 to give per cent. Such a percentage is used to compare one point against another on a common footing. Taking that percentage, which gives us 113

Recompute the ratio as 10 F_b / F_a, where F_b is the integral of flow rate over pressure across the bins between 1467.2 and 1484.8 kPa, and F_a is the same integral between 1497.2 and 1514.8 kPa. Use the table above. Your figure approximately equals 10.6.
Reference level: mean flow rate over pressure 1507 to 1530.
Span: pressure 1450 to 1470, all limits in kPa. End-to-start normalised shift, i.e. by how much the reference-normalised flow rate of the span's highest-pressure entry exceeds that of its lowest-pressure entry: 0.021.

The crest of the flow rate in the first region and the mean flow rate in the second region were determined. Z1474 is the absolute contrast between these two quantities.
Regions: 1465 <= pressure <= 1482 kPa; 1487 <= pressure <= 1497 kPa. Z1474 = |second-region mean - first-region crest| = 0.78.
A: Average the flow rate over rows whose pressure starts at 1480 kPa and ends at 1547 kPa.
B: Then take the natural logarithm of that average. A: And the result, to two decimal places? 2.03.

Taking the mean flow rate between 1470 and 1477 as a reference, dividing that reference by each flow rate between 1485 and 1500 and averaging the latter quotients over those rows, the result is 1.05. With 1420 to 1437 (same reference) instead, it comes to 1.02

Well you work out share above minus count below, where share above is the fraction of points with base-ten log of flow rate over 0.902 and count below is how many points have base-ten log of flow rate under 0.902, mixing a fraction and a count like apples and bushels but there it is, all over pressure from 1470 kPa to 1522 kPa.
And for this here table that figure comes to -9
